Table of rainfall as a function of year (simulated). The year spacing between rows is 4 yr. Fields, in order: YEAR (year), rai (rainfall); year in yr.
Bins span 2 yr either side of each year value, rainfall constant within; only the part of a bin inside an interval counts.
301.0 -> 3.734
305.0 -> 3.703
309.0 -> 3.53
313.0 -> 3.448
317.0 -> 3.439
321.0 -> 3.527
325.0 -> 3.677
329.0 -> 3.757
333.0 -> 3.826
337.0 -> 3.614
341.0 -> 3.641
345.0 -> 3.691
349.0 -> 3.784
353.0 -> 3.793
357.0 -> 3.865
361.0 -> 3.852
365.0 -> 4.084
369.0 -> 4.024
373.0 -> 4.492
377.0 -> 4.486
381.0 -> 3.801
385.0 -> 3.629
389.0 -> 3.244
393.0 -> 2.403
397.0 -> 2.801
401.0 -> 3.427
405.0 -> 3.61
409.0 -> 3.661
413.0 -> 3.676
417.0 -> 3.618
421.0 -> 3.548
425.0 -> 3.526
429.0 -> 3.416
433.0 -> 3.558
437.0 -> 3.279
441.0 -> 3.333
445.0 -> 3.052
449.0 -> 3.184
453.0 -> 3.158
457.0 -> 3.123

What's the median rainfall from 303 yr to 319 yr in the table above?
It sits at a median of 3.5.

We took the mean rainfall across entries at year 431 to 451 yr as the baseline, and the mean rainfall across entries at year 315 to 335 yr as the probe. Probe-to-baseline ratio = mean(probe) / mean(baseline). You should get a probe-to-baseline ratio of 1.11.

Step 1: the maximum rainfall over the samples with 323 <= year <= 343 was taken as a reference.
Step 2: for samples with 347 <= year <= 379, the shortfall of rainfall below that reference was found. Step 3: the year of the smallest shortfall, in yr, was 373.0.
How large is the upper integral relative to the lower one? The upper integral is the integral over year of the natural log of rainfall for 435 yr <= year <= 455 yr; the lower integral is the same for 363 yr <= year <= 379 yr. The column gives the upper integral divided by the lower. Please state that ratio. 1.0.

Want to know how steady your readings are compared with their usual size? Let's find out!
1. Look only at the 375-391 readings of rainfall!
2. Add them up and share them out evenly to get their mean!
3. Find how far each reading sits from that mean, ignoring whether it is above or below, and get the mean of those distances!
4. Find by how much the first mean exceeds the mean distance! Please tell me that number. 3.44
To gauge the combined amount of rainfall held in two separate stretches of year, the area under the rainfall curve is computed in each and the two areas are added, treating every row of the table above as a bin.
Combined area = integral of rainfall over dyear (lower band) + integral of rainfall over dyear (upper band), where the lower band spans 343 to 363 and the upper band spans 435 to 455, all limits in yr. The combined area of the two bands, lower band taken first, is 140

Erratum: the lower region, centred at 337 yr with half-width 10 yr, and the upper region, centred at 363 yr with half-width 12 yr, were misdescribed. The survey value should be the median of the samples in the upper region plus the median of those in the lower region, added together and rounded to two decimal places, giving 7.64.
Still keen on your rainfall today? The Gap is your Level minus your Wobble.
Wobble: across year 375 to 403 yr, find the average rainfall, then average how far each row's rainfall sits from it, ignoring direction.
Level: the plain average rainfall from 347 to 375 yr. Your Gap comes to 3.49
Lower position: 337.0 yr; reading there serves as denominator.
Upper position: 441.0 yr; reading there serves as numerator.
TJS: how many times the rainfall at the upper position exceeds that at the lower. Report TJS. 0.92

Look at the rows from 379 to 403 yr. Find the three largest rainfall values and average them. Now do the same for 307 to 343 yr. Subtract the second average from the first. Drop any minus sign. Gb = 0.13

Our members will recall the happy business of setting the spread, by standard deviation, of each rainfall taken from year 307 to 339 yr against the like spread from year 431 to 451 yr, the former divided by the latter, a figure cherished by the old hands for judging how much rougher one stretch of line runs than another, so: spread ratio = 0.8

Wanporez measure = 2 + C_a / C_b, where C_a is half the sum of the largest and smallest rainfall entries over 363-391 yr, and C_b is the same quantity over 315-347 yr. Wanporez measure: 3.065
